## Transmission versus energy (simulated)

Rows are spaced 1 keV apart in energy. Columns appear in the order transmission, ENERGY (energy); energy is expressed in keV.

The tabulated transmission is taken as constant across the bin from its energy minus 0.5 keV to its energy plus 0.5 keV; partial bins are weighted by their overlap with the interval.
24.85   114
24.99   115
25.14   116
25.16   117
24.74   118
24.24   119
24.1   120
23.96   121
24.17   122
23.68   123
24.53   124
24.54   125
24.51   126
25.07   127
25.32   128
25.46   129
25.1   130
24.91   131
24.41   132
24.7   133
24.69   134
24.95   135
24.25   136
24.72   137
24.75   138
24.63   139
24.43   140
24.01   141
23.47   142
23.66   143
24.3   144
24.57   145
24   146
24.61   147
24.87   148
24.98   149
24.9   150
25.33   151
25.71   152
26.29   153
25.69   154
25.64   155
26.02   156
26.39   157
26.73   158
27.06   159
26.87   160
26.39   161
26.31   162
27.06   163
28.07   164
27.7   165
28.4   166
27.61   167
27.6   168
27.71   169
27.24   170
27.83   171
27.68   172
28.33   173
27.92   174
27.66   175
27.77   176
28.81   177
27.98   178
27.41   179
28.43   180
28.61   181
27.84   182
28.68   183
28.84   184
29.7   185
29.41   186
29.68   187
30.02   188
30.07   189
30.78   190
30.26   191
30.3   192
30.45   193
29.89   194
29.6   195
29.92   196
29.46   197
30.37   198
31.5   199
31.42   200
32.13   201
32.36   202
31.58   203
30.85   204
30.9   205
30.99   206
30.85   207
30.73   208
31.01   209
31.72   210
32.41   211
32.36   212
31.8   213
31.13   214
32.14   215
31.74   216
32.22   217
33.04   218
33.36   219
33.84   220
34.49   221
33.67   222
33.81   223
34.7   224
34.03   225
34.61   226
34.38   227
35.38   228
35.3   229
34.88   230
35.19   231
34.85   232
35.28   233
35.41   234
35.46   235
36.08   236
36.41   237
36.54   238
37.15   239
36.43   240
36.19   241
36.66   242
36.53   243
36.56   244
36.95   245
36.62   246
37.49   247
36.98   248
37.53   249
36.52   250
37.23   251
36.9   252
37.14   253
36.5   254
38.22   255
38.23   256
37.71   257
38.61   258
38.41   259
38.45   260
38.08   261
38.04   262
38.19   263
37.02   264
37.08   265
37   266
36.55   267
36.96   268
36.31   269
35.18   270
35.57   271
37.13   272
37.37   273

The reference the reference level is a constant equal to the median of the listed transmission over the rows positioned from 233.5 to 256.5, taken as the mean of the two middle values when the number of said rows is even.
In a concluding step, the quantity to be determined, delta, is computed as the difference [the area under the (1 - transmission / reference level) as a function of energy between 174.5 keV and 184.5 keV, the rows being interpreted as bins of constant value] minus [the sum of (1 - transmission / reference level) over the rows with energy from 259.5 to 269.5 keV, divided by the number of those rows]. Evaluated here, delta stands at 2.3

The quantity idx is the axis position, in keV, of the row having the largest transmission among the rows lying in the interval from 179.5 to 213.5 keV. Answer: 211 keV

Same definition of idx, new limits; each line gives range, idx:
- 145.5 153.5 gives 153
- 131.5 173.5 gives 166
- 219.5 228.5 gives 228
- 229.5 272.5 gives 258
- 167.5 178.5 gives 177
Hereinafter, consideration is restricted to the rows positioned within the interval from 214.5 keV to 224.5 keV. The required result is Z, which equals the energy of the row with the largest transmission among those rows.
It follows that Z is 224 keV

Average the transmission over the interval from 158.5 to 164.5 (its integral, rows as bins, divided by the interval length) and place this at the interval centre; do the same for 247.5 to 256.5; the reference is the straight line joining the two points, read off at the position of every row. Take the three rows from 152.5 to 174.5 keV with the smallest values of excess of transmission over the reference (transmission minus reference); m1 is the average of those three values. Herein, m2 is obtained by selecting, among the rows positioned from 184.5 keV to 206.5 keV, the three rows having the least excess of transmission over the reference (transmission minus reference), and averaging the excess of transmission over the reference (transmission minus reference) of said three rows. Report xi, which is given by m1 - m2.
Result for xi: 0.6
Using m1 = -0.66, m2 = -1.25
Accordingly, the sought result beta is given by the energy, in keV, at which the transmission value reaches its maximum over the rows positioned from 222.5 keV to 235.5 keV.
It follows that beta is 235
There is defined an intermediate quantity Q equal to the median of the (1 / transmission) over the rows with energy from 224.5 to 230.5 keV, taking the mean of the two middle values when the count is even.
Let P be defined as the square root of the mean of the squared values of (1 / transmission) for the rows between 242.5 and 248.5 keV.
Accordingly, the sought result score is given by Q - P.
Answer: 0.002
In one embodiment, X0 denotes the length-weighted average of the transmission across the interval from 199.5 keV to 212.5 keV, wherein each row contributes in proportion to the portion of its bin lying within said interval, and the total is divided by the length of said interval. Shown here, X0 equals 31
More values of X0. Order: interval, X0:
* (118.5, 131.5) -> 25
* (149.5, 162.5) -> 26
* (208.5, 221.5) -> 32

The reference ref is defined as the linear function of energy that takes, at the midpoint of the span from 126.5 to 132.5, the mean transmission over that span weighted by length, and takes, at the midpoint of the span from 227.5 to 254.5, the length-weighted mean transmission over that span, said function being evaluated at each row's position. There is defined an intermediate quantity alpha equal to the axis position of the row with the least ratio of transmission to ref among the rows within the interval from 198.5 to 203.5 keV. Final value 203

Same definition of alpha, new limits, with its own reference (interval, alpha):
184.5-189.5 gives 186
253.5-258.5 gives 254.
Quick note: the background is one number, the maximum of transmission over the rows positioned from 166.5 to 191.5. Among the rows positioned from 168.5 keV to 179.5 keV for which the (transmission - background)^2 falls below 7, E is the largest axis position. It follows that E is 177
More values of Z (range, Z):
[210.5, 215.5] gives 211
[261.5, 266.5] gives 263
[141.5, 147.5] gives 147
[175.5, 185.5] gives 185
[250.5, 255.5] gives 255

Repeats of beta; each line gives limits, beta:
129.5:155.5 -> 153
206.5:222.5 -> 221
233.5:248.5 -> 247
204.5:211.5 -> 211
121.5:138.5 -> 129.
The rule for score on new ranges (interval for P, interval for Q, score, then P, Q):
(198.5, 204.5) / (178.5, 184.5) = 0.003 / 0.0316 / 0.035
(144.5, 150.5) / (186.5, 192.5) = -0.007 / 0.0406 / 0.033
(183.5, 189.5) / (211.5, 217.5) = -0.002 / 0.0338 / 0.031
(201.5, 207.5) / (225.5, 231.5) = -0.003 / 0.0320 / 0.029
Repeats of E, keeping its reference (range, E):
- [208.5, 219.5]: 219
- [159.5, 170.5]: 166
